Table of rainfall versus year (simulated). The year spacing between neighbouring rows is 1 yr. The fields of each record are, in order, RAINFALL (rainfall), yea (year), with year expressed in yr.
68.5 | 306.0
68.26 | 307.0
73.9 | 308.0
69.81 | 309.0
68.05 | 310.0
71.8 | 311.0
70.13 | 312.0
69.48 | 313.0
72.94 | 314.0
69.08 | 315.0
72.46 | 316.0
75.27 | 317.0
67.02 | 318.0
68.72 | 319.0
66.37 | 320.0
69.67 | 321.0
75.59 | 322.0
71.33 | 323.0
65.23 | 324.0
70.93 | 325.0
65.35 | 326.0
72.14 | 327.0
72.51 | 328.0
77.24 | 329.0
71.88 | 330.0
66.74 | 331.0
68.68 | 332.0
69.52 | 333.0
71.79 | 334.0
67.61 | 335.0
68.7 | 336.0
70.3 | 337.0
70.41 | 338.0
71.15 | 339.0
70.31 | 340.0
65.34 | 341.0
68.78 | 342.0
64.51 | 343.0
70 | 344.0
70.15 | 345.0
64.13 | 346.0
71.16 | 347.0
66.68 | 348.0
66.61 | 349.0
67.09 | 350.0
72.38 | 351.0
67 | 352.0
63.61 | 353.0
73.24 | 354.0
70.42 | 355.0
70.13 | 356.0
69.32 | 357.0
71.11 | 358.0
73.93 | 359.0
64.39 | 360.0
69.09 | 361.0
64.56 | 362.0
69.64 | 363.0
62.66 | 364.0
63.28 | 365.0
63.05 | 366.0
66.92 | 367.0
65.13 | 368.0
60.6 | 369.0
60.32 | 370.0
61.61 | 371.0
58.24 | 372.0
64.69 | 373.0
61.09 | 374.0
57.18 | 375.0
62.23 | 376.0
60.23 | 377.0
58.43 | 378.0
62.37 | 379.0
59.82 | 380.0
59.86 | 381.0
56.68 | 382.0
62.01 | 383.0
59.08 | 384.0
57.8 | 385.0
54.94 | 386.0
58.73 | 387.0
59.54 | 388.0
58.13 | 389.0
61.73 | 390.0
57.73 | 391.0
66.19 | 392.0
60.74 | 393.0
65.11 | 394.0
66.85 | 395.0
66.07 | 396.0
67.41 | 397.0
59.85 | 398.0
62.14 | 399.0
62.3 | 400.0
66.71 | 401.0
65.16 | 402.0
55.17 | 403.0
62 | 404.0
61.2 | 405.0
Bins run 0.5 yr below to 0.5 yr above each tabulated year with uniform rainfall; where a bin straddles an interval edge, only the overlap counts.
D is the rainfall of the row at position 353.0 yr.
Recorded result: 63.61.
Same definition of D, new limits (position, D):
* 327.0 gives 72.14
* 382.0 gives 56.68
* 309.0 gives 69.81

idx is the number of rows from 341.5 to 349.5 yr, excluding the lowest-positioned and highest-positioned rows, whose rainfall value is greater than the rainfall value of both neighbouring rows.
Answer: 2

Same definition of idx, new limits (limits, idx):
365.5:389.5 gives 8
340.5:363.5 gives 7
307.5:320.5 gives 4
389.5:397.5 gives 2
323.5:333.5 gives 2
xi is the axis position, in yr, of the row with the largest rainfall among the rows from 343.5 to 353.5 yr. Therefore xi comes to 351.0 yr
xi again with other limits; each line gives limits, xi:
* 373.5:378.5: 376.0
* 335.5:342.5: 339.0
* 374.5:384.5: 379.0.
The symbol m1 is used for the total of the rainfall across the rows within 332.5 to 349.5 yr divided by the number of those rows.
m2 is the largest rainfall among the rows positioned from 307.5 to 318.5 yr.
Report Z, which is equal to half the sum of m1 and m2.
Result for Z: 72.0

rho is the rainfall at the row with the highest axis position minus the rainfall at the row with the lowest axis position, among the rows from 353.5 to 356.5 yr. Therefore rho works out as -3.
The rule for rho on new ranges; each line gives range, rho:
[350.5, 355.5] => -2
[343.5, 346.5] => -6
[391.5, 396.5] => 0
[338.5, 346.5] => -7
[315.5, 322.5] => 3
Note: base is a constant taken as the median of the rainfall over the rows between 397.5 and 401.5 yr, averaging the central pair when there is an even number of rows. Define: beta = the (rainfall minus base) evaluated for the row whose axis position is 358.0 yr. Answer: 8.9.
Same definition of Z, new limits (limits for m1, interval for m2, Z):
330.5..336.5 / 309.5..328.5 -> 72.2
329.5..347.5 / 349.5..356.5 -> 71.1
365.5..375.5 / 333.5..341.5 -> 66.8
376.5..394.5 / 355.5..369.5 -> 66.9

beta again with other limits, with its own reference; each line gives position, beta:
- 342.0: 6.6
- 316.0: 10.2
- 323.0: 9.1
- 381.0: -2.4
